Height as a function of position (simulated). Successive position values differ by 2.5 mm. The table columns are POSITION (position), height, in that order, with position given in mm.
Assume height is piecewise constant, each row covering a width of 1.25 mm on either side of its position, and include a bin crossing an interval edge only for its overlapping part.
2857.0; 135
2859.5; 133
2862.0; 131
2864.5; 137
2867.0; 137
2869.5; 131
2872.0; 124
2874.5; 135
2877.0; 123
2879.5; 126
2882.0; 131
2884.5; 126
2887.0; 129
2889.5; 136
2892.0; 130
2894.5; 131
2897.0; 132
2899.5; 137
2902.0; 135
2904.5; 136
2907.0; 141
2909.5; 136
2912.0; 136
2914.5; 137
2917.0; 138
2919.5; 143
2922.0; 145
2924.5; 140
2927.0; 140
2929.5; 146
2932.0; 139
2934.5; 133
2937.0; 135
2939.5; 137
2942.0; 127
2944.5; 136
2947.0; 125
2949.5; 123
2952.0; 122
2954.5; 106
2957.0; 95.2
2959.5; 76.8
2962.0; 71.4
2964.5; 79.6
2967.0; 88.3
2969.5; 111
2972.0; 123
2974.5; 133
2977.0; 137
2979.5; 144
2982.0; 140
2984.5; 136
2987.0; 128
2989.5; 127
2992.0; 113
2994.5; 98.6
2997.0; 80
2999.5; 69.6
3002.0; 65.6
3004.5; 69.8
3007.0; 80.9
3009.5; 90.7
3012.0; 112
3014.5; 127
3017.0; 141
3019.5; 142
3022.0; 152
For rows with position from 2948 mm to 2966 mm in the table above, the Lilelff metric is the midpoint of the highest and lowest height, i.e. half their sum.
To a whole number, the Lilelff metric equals 97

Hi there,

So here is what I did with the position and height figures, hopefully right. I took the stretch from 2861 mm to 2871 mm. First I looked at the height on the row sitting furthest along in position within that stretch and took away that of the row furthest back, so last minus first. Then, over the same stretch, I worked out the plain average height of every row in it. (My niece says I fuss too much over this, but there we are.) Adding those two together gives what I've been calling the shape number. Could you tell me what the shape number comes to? 134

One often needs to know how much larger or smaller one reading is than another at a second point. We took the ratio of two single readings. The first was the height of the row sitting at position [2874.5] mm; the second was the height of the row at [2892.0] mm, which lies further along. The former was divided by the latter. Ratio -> 1.0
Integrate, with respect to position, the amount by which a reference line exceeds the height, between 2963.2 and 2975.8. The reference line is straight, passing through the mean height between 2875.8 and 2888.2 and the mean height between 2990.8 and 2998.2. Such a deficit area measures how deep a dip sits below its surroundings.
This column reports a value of -39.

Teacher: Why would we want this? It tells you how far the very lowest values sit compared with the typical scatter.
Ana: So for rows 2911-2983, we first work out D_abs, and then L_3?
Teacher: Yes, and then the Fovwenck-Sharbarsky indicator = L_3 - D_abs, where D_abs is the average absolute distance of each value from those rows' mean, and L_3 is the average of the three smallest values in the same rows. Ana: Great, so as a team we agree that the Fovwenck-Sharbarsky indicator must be 59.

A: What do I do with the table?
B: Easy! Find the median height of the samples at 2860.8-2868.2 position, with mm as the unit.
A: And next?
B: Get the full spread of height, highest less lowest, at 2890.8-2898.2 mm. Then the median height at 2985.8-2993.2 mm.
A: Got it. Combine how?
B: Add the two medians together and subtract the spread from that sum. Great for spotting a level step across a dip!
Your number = 262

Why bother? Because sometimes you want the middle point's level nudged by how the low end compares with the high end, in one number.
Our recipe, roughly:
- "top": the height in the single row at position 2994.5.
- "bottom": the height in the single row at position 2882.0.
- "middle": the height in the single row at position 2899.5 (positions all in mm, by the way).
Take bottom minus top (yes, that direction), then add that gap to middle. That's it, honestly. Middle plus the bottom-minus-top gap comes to 169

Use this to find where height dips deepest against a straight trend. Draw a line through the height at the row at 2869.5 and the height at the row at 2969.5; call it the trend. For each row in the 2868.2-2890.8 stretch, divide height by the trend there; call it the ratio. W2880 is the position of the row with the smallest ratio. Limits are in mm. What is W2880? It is 2877.0 mm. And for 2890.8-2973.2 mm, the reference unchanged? 2962.0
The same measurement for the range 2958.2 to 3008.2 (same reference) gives 3002.0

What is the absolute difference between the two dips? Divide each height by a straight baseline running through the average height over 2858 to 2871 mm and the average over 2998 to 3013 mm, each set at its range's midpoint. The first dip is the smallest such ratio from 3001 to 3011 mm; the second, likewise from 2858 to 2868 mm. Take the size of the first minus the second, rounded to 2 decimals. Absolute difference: 0.18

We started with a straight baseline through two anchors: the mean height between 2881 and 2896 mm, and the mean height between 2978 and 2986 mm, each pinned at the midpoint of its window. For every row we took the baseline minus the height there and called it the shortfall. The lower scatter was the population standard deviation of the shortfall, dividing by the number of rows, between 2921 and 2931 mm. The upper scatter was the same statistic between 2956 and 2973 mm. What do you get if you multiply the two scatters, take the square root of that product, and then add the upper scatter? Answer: 24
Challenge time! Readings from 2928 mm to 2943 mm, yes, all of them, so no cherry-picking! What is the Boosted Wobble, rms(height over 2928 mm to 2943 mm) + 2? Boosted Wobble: 138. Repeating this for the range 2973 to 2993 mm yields 135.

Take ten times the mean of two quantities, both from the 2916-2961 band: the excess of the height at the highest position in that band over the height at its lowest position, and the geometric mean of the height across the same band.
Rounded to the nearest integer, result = 327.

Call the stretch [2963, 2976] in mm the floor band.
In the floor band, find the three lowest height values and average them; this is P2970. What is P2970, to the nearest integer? 93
